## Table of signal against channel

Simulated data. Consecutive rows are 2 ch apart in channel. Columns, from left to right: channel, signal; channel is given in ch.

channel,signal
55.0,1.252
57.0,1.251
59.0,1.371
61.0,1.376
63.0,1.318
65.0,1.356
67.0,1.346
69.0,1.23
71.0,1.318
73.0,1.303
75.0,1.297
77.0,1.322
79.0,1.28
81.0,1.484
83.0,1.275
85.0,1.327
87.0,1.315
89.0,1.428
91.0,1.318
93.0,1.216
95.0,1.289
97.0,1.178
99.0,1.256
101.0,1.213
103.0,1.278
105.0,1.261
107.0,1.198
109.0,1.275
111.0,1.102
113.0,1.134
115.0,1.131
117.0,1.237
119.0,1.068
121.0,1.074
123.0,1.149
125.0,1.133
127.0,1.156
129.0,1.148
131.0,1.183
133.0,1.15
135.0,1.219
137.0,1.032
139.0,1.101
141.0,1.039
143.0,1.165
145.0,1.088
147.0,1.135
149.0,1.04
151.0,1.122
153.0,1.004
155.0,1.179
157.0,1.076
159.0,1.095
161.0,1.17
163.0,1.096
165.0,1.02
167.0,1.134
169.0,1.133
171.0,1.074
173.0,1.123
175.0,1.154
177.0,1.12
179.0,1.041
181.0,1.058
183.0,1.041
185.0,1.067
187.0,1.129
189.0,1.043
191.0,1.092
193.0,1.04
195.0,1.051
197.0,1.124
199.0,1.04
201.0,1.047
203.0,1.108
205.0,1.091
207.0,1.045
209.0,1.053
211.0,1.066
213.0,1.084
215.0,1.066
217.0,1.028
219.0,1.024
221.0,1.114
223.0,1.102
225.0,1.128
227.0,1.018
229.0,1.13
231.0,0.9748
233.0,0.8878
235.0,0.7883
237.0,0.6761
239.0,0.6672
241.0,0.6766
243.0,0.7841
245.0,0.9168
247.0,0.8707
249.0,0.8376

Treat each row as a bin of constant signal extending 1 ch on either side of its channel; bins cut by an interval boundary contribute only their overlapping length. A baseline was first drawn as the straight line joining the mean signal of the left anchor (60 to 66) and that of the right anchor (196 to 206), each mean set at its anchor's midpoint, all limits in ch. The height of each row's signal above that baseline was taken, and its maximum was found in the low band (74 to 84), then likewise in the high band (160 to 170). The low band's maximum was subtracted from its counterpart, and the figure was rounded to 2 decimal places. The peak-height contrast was -0.16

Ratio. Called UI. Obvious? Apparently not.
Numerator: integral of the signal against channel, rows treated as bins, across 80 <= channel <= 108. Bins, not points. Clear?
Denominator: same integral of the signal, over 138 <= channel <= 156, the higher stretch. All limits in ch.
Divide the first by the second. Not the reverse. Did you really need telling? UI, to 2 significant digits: 1.8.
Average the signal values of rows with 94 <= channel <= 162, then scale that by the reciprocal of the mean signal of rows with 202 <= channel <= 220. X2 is 1.08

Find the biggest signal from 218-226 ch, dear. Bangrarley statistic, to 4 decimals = 1.1280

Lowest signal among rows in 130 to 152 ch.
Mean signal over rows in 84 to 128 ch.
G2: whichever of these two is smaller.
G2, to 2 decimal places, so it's 1.03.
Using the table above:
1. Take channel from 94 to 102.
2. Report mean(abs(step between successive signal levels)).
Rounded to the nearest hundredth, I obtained 0.08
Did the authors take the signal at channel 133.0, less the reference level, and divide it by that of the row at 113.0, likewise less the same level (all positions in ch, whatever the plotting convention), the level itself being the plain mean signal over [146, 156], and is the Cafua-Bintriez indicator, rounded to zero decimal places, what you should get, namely 1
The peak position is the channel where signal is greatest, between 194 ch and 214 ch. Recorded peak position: 197.0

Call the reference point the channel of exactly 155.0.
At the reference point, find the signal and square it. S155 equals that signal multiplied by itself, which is 1.39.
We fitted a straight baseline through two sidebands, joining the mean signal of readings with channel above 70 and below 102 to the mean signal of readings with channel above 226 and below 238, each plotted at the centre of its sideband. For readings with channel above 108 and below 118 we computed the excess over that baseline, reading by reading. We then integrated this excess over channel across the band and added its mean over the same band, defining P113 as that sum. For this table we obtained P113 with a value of -0.6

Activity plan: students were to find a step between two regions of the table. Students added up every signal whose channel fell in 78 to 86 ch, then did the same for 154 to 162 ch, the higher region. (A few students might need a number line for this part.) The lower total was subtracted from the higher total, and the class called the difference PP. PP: -0.85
